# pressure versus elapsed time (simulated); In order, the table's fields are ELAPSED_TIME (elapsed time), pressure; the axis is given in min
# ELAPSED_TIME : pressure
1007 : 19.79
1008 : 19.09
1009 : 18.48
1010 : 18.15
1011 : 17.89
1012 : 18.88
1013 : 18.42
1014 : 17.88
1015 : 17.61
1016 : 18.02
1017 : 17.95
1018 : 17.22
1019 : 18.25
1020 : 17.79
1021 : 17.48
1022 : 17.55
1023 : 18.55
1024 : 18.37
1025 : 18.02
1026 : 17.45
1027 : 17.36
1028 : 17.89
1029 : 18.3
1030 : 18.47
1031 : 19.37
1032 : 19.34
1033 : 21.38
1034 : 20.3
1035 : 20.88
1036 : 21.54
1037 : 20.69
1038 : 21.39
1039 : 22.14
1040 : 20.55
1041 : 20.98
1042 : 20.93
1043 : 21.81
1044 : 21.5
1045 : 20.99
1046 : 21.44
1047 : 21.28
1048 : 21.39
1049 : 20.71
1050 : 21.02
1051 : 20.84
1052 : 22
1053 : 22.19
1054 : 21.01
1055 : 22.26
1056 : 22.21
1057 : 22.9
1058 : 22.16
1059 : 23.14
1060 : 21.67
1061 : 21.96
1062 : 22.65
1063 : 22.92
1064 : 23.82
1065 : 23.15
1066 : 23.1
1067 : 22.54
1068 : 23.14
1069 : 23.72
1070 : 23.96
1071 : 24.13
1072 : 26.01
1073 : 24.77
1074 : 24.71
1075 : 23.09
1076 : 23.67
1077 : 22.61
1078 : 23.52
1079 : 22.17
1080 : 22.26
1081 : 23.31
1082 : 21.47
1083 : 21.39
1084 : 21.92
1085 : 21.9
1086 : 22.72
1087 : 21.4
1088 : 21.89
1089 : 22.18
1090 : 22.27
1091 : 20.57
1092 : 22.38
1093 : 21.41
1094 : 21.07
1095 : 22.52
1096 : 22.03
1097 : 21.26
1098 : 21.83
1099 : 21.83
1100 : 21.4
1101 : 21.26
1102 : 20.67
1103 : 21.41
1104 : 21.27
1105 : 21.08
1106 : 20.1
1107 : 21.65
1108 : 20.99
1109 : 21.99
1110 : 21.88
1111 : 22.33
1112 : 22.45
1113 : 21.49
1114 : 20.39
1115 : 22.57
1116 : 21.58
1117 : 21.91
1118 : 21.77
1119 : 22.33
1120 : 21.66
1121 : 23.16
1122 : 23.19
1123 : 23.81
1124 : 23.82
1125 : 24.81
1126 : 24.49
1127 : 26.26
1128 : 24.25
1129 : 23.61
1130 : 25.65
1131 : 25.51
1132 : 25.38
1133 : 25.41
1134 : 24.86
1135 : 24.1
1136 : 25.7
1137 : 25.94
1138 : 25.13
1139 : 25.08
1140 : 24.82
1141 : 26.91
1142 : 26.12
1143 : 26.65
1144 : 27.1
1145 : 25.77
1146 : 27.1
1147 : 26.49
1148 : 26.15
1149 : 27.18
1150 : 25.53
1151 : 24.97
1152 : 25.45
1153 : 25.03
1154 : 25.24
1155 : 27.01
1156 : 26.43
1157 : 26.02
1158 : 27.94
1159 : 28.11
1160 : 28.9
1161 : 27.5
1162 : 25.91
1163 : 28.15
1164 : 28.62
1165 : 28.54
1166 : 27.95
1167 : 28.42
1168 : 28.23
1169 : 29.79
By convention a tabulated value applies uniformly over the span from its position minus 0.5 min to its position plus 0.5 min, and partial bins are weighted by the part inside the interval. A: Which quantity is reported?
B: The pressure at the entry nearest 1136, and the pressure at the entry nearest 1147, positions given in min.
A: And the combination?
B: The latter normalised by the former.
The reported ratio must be 1.03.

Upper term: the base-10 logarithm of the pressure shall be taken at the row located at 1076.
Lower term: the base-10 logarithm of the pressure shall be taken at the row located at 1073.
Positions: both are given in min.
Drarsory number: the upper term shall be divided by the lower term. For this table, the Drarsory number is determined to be 0.99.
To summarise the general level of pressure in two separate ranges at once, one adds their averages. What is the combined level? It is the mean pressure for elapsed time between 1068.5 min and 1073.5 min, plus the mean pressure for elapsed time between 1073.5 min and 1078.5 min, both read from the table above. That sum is 48.0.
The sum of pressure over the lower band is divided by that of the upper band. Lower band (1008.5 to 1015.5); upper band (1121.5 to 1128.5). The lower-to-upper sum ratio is 0.75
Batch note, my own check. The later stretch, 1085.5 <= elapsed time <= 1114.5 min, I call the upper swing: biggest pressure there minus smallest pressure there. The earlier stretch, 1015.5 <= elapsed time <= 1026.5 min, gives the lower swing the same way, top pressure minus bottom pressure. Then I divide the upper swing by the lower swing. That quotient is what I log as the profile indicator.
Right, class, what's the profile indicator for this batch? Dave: 2.0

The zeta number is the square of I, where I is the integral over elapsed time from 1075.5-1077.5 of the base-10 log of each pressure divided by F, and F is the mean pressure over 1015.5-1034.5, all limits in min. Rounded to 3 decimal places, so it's 0.040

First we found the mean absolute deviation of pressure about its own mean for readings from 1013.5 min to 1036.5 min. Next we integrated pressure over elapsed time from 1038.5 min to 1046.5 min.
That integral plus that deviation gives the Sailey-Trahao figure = 171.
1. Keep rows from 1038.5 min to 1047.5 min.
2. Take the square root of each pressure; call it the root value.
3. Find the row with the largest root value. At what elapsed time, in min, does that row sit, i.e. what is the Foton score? 1039 min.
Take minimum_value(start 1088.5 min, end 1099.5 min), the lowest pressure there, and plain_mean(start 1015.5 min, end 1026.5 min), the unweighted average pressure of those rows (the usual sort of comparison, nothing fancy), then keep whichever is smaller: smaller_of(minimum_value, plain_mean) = 17.9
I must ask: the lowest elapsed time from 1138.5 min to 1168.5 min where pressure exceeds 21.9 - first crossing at 1139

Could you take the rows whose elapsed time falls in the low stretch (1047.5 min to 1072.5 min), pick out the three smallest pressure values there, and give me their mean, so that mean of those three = 20.9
